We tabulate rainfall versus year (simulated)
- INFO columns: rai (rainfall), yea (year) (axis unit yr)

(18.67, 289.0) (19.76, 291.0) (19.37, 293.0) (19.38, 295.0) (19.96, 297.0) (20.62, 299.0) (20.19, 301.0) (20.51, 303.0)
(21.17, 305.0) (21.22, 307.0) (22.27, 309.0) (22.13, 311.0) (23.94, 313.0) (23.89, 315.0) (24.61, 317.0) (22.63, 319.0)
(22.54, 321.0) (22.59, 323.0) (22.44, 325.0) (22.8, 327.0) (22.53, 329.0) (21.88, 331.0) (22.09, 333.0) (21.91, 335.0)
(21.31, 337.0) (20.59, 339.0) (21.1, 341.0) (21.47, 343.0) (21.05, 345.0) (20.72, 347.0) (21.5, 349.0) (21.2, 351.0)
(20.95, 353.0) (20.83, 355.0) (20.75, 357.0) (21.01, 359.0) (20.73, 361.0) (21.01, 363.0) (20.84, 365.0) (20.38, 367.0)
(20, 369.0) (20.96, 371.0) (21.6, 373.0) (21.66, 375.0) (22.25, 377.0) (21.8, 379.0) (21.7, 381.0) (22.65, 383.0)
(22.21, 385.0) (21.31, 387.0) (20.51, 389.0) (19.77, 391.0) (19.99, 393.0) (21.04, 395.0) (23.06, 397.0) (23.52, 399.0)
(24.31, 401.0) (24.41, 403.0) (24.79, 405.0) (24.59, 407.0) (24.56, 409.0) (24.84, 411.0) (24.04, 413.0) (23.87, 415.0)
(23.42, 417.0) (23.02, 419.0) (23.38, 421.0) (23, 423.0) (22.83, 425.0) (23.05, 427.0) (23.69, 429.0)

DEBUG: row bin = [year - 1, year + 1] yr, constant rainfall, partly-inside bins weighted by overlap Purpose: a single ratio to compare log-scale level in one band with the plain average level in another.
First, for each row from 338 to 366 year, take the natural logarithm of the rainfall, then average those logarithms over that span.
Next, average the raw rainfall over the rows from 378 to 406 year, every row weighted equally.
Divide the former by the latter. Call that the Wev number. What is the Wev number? 0.137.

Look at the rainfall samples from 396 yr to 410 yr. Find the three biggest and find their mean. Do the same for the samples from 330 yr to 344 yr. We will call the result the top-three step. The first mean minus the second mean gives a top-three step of 2.7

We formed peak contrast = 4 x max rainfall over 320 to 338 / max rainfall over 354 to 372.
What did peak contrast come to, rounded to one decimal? 4.3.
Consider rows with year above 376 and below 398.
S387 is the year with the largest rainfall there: 397.0 yr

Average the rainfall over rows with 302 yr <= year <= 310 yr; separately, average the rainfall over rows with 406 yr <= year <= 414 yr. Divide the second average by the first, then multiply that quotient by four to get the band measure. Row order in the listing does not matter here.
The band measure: 4.60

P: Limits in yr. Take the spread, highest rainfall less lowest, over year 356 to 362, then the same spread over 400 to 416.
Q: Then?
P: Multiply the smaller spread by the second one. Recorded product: 0.3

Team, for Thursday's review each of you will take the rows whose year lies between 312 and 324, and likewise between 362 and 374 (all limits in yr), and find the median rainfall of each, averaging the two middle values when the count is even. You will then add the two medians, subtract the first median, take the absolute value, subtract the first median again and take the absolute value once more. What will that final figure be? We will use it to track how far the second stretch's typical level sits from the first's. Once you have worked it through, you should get 2.4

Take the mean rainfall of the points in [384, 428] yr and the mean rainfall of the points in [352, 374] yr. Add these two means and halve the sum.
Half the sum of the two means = 21.9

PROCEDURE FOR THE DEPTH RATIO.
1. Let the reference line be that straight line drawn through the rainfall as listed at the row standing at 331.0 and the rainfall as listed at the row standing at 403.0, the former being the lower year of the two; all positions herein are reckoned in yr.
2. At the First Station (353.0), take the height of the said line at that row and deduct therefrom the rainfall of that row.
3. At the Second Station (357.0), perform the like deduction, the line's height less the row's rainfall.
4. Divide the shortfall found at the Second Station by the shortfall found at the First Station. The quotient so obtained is 1.20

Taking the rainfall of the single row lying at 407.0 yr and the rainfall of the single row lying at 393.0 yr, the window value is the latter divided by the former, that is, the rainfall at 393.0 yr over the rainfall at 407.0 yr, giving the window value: 0.81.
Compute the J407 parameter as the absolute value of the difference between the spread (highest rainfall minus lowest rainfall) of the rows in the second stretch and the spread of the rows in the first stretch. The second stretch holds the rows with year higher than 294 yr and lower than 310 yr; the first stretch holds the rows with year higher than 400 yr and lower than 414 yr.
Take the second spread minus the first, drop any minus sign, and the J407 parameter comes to 2.1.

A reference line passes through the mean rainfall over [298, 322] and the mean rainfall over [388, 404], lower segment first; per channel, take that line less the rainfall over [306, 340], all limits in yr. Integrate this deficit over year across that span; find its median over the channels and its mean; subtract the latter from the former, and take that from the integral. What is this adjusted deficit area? -10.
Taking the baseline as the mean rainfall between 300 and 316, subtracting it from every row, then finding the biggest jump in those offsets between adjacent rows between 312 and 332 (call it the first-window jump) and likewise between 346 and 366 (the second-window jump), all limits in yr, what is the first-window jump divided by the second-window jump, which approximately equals 2.54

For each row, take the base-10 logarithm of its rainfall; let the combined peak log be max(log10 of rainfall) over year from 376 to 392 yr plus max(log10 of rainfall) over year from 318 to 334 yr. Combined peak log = 2.71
